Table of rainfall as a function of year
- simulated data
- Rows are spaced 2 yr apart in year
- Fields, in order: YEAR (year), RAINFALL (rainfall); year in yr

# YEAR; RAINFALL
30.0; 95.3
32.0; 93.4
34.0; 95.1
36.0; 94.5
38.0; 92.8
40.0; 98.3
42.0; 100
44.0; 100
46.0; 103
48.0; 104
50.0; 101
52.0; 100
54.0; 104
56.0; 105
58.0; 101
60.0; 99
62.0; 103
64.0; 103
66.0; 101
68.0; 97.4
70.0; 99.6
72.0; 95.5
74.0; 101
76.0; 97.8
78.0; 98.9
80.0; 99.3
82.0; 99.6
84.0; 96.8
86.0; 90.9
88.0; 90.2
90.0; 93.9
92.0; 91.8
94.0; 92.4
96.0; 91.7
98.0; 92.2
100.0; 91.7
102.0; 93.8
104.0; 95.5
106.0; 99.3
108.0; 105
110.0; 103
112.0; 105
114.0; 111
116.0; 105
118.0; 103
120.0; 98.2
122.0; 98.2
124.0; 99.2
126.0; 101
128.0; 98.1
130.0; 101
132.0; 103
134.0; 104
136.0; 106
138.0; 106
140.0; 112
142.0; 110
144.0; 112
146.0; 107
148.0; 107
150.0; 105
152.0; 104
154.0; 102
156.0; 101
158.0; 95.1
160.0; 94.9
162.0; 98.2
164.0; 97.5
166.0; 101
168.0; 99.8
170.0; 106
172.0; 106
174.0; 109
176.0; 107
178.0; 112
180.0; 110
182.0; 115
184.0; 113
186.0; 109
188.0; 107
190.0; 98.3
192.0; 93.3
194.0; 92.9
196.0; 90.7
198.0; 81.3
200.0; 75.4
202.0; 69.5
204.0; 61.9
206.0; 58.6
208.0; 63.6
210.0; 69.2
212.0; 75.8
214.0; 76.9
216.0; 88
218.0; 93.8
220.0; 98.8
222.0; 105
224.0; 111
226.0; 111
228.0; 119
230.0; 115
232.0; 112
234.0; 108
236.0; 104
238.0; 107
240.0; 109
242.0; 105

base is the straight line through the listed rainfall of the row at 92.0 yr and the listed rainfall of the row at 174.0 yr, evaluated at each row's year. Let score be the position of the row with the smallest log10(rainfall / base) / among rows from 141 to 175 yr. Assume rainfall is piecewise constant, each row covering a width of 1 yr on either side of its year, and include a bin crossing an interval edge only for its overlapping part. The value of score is 160.0 yr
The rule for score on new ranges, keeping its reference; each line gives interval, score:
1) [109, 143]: 128.0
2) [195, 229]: 206.0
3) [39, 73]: 72.0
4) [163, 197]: 196.0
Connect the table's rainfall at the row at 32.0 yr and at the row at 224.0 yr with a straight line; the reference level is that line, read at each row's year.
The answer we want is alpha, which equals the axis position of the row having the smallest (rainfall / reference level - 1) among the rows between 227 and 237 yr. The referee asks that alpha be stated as 236.0 yr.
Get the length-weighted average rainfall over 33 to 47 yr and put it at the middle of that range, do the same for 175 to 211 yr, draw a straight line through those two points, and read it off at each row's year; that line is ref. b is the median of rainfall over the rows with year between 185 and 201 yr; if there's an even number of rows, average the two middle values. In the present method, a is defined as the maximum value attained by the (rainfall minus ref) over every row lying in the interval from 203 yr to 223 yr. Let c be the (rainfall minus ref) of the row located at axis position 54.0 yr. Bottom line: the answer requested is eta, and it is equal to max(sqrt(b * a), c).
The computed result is 39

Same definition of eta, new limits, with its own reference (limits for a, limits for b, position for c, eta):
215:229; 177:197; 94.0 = 57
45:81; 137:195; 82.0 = 29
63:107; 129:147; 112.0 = 26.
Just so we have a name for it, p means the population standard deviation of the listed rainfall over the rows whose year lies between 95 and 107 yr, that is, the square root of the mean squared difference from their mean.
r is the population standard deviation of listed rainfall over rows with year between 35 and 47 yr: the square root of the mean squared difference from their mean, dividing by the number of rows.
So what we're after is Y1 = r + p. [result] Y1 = 6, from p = 3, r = 3.5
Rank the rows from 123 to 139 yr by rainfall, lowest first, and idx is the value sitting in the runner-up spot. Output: 99.2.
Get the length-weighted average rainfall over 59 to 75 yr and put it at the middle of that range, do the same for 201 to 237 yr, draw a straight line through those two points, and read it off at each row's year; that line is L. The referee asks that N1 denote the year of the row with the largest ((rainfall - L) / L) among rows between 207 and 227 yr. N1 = 226.0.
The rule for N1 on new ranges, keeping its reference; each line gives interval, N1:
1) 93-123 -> 114.0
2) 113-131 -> 114.0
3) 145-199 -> 182.0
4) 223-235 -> 228.0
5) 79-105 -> 82.0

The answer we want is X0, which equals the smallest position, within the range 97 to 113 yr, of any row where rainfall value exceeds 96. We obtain 106.0 yr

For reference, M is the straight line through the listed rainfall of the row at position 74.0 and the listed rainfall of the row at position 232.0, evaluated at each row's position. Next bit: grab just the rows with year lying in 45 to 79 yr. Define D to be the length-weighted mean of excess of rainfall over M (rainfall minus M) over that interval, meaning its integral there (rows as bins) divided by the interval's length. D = 1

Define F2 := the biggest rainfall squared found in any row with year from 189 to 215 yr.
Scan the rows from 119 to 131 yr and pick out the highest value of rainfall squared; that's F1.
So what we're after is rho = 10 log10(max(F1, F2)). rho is 40.1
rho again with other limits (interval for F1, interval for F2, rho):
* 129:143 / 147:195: 41.2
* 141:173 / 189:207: 41.0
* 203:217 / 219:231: 41.5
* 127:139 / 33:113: 40.5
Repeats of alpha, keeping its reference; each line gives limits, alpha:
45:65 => 60.0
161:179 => 164.0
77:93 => 88.0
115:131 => 128.0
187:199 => 198.0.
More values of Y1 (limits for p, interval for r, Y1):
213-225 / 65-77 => 13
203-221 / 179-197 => 23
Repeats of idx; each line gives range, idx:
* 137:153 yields 105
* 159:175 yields 97.5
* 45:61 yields 100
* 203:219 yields 61.9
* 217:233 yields 98.8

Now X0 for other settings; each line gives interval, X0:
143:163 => 144.0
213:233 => 220.0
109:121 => 110.0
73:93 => 74.0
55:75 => 56.0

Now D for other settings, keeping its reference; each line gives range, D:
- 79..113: -7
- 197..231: -24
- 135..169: -3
